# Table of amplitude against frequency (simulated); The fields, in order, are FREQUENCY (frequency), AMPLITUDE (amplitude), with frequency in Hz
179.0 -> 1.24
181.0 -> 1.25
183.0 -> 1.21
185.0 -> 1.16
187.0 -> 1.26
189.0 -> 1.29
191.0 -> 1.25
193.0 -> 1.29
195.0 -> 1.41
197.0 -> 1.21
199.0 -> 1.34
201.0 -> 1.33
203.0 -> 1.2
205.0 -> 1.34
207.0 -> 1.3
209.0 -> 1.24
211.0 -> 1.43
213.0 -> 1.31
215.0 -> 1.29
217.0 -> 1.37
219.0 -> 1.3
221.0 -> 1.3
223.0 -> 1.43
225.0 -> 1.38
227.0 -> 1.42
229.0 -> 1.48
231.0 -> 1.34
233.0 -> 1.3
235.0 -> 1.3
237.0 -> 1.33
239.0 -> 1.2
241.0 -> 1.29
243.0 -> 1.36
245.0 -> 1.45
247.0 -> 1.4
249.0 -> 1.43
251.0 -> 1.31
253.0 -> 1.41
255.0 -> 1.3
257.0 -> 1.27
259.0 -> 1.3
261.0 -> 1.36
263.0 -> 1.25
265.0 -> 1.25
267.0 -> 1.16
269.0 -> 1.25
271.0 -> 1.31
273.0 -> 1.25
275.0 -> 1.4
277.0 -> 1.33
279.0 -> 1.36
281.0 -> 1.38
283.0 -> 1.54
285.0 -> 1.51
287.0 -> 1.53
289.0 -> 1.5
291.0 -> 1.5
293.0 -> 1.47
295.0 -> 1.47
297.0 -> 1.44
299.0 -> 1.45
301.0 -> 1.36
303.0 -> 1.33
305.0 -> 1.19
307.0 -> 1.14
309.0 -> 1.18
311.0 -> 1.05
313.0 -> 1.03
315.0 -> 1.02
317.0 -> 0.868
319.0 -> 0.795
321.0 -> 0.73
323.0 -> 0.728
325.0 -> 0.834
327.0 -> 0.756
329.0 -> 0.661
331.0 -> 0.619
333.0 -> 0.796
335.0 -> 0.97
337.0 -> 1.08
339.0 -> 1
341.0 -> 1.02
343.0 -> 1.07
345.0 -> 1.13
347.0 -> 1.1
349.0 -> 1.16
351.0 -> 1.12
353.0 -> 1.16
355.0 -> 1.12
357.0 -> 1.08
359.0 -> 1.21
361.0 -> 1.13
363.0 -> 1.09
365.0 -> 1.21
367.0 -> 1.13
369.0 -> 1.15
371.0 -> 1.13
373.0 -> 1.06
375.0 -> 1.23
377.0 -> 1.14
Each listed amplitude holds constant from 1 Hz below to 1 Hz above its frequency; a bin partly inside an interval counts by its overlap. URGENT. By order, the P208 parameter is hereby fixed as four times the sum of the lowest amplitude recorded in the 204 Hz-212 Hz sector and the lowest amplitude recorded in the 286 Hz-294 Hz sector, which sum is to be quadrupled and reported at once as 10.8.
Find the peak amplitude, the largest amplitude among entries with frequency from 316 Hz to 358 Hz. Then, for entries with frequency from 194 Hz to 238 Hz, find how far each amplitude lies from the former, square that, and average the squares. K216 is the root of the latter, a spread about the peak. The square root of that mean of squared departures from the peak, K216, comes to 0.188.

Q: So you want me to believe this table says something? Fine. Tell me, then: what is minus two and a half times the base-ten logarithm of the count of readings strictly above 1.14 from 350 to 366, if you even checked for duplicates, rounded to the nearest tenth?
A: -1.2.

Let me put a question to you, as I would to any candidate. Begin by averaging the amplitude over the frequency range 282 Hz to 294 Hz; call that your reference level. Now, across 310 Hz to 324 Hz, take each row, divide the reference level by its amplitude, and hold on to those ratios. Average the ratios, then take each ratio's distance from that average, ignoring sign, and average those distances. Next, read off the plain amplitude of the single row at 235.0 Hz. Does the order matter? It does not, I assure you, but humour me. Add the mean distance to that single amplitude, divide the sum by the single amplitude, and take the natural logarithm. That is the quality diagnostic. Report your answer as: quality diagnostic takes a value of 0.17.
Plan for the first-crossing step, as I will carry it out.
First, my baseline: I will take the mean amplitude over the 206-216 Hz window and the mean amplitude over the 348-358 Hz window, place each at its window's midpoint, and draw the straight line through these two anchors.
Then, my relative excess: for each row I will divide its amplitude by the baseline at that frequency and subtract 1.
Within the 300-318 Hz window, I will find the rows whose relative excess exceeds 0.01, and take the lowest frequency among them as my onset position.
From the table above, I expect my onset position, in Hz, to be 301.0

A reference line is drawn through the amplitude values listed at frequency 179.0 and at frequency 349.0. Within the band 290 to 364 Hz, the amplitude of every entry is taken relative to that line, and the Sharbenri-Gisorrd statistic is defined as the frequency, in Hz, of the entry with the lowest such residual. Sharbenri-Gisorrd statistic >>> 331.0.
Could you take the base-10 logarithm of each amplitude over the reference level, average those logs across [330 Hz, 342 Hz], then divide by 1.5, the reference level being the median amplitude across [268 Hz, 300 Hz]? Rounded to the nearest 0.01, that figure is -0.14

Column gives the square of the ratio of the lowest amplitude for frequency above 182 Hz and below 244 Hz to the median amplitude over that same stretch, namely 0.80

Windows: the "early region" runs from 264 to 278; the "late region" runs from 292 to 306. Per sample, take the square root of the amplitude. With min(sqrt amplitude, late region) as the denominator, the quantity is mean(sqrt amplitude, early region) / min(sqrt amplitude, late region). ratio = 1.04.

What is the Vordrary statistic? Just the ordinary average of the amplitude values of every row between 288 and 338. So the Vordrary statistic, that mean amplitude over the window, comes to 1.1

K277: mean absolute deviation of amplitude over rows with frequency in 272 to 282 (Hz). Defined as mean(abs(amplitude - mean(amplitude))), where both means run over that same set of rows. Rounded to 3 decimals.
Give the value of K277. 0.043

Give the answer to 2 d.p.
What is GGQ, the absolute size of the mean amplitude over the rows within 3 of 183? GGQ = 1.21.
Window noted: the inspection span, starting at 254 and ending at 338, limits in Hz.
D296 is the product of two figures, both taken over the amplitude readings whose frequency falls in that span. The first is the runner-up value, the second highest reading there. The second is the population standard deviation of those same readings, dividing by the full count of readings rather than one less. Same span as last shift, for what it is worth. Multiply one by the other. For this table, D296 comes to 0.41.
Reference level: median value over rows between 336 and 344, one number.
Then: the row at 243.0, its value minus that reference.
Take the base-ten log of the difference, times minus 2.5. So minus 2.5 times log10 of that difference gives 1.25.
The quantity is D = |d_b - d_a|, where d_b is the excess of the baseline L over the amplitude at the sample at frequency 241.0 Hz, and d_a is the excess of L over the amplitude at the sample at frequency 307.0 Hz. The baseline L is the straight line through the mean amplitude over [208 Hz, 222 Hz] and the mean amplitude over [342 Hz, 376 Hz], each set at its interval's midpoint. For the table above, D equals 0.06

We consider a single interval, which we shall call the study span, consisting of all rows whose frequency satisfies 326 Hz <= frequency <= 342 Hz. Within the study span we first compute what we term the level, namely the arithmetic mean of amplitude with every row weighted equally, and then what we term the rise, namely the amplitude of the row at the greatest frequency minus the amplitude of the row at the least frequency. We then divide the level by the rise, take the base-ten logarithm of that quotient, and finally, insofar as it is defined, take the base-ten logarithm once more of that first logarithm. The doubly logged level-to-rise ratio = -0.29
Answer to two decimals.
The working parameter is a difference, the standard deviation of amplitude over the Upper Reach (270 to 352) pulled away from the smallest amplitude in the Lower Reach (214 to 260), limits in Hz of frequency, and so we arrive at 0.93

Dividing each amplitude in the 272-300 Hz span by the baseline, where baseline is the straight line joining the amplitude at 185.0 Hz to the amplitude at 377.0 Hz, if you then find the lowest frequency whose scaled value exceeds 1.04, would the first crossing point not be 273.0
